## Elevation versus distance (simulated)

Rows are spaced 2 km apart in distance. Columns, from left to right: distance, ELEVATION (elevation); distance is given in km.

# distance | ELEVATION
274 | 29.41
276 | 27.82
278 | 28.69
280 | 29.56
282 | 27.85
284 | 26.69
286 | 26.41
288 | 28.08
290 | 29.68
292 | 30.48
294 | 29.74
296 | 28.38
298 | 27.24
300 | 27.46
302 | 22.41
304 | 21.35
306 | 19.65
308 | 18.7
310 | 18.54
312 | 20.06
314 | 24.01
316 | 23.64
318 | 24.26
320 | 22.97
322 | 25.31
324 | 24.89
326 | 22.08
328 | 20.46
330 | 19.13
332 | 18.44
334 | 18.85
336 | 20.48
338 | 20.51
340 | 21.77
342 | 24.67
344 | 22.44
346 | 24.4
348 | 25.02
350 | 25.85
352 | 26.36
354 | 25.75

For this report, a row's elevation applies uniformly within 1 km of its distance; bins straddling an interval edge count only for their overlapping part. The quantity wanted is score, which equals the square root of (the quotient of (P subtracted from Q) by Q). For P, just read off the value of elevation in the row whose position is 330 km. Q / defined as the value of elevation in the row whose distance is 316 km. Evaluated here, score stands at 0.44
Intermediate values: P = 19.13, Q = 23.64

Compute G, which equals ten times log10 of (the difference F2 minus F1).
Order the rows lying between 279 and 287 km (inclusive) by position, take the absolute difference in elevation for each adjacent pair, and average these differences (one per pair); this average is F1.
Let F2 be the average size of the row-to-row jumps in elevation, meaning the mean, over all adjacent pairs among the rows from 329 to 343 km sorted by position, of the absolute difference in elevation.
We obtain -10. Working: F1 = 1.05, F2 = 1.15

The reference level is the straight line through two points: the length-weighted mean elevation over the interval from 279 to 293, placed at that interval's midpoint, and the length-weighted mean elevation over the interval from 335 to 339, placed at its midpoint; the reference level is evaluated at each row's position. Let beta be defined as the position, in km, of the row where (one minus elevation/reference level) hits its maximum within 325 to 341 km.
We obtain 332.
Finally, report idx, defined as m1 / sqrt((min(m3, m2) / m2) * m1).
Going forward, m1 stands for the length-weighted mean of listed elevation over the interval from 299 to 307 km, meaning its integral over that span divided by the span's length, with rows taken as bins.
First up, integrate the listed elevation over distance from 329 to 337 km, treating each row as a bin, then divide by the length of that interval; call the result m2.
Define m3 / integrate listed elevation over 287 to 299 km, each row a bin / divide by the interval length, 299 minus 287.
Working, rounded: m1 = 22.7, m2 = 19.2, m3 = 29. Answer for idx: 4.8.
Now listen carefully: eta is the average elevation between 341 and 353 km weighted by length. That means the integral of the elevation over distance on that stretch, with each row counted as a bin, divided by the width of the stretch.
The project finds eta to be 25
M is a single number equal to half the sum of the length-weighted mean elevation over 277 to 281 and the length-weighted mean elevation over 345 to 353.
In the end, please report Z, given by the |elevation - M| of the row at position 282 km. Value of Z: 1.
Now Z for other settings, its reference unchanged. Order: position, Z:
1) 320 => 4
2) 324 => 2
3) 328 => 7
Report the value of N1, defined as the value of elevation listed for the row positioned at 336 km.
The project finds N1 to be 20.48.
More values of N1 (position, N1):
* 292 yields 30.48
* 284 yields 26.69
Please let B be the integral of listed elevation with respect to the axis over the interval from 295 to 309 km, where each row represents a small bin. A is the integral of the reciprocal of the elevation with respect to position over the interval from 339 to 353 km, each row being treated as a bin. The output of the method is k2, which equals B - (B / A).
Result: -242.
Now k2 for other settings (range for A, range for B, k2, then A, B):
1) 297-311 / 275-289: -214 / 0.65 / 390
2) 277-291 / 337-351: -331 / 0.50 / 329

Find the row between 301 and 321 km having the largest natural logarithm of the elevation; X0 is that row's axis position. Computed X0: 318 km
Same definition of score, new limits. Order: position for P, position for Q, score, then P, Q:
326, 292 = 0.52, 22.08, 30.48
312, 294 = 0.57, 20.06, 29.74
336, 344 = 0.30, 20.48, 22.44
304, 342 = 0.37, 21.35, 24.67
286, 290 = 0.33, 26.41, 29.68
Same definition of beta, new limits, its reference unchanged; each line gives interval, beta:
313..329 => 328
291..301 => 298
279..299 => 284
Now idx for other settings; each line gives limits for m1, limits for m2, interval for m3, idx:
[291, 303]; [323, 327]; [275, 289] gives 5.3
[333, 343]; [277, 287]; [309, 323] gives 5.1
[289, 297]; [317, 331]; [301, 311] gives 5.8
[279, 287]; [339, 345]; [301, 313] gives 5.6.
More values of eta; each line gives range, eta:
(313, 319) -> 24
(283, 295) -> 29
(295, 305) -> 25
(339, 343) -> 23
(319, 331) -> 22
